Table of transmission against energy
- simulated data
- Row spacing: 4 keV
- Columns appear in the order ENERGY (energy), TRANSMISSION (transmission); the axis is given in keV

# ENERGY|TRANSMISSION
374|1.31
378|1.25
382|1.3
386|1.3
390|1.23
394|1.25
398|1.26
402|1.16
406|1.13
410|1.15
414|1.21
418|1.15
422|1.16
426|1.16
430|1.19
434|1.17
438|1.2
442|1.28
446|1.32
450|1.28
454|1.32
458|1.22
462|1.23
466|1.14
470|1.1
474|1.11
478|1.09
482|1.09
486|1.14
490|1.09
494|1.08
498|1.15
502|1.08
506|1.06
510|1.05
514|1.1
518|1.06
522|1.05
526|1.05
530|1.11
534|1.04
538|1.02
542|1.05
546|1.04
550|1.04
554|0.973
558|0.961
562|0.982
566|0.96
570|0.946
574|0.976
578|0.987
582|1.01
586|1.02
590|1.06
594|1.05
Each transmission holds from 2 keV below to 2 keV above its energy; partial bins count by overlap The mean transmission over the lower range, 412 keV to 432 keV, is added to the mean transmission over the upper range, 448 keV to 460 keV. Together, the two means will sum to 2.45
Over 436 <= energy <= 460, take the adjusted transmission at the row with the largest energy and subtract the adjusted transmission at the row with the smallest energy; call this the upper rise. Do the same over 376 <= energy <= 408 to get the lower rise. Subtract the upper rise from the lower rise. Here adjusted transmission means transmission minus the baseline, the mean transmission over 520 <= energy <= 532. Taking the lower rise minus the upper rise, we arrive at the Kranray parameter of -0.14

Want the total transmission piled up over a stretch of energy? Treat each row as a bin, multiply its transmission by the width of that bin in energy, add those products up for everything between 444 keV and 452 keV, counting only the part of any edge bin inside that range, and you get 10.4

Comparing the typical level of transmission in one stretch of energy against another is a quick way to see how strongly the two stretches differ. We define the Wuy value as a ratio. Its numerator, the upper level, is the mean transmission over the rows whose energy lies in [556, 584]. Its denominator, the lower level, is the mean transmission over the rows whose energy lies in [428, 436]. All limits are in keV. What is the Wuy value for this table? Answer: 0.83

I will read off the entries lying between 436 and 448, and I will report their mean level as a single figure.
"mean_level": 1.27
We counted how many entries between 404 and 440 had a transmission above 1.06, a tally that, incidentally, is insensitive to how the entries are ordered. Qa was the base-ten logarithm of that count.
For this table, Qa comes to 0.95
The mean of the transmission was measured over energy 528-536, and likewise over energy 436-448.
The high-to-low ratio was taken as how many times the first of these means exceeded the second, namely 0.85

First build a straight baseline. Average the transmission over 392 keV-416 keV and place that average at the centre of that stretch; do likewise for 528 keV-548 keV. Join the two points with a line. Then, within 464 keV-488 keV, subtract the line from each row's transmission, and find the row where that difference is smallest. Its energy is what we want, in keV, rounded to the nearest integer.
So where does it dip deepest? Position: 478 keV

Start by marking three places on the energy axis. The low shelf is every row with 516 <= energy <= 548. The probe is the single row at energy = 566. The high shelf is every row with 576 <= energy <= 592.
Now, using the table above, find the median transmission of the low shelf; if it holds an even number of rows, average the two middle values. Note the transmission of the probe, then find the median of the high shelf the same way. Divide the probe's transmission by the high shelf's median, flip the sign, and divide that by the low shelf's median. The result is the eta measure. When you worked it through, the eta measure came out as -0.90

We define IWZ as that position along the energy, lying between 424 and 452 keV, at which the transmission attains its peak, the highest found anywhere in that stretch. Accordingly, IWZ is 446 keV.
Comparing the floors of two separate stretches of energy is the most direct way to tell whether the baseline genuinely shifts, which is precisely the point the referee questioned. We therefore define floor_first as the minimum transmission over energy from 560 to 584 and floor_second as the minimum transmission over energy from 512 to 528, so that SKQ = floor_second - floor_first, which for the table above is 0.10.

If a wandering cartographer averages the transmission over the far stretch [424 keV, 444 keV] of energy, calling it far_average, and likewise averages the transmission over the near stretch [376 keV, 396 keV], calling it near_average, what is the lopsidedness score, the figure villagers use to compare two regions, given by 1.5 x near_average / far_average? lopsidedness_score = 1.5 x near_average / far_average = 1.58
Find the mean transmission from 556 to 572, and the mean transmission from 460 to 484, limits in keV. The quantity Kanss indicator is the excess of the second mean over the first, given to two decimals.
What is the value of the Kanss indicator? 0.16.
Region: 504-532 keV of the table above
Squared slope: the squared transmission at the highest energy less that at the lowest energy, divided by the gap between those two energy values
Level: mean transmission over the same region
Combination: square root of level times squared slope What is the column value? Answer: 0.070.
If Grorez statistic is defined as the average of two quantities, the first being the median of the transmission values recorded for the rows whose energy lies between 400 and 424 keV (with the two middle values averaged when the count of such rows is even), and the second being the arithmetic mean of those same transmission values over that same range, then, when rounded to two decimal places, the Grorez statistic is 1.16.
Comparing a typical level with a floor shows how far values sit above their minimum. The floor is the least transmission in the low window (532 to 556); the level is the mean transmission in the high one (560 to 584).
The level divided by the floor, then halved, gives 0.502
